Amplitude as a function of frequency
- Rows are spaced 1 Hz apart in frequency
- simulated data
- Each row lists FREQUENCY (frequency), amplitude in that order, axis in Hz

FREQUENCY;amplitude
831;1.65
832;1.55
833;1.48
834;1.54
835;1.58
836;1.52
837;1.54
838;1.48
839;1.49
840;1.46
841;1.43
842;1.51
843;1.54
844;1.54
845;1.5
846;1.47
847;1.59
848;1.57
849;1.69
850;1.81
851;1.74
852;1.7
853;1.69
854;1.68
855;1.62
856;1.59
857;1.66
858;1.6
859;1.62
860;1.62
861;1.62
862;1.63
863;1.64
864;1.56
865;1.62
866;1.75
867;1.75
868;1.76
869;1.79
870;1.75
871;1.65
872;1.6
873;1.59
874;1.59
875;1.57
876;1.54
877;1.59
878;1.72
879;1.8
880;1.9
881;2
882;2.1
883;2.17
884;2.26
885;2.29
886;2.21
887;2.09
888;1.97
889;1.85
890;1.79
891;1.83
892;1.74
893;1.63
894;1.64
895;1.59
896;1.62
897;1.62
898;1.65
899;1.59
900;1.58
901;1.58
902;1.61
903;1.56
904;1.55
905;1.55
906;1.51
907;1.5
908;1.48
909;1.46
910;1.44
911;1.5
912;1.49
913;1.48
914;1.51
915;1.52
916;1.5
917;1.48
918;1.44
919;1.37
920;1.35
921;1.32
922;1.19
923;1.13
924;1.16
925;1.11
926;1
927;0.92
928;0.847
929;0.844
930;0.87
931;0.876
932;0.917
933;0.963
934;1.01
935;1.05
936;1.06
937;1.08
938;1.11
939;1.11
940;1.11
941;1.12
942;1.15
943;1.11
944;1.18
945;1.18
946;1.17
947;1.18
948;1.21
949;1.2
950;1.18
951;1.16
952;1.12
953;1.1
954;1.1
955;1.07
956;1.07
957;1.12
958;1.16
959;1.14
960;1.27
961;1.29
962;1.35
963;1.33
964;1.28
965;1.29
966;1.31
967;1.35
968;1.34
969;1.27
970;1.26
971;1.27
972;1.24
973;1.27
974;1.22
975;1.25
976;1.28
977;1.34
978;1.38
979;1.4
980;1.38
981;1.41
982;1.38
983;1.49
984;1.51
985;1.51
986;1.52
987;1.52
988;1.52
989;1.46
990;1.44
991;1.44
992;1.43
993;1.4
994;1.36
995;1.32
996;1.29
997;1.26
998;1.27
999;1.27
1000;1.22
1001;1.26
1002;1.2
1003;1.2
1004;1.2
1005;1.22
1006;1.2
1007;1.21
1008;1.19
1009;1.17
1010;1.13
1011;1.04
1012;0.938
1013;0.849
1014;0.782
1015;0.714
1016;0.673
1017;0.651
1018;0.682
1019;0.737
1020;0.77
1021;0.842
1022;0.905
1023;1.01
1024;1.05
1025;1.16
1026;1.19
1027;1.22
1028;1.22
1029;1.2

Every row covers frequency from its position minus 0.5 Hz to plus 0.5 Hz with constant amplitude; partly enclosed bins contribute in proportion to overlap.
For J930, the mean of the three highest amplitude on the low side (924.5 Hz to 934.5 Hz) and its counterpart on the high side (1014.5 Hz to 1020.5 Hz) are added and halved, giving 0.89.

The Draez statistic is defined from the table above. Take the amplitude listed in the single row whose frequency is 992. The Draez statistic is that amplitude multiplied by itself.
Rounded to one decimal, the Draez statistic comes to 2.0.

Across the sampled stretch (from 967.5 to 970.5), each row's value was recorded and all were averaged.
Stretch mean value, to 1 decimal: 1.3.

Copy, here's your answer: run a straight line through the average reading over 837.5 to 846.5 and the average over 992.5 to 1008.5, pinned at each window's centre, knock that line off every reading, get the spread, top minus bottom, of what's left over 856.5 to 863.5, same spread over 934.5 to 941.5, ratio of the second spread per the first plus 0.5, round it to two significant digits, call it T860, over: 1.8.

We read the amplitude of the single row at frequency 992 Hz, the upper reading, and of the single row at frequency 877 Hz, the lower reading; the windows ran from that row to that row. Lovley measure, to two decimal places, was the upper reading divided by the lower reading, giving 0.90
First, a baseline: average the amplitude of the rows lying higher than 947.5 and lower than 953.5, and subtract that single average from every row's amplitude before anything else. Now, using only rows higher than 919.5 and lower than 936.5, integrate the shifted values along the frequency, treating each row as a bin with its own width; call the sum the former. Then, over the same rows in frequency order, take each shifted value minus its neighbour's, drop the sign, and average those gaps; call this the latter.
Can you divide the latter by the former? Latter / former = -0.023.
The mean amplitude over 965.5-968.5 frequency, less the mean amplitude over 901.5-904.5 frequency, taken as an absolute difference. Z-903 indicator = 0.24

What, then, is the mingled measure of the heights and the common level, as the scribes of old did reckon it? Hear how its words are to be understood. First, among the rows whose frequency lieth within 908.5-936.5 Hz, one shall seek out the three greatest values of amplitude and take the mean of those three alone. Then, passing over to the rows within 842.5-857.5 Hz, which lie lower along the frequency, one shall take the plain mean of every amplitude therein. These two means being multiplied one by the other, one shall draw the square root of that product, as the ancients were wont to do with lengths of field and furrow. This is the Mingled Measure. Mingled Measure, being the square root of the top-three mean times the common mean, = 1.57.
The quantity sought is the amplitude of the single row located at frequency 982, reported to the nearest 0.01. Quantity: 1.38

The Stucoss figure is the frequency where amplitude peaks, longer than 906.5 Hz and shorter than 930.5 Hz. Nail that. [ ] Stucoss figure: 915 Hz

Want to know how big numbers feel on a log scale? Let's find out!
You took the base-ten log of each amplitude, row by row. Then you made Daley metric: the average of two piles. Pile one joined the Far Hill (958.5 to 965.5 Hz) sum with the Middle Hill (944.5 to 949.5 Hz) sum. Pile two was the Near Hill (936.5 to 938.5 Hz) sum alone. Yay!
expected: 0.60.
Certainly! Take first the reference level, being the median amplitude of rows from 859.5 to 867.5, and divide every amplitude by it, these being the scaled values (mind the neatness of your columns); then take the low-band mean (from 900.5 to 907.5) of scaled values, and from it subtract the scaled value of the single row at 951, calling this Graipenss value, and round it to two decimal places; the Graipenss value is 0.24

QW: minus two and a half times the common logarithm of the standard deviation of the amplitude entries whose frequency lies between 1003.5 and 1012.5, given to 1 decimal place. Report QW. 2.6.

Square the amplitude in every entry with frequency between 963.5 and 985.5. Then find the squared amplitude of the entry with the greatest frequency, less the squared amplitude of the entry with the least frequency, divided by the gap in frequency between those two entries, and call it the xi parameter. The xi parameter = 0.03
